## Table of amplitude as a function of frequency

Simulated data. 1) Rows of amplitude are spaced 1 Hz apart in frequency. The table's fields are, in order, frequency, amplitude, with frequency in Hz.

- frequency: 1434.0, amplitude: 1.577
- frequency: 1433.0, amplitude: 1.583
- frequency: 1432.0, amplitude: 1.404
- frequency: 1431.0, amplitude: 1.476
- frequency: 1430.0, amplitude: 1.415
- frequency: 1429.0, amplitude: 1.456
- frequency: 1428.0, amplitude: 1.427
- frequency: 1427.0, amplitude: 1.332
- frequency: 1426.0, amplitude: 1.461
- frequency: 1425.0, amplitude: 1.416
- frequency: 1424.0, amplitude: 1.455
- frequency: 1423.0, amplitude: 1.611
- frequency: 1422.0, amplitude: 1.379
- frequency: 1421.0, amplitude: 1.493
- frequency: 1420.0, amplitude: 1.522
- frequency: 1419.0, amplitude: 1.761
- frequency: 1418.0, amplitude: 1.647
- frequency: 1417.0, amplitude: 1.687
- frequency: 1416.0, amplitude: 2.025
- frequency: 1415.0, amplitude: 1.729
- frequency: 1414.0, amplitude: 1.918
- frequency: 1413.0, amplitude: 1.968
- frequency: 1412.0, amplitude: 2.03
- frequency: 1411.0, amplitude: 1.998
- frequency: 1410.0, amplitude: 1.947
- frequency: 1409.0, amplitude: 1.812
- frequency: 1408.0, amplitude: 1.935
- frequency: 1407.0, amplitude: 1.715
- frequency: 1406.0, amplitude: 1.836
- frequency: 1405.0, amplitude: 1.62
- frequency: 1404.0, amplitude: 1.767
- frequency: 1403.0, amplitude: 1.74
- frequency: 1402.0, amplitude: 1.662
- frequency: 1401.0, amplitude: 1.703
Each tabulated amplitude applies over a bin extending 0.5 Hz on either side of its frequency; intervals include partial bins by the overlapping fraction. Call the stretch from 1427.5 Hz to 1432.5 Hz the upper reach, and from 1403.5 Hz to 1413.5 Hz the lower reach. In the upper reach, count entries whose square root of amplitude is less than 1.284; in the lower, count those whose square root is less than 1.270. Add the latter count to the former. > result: 5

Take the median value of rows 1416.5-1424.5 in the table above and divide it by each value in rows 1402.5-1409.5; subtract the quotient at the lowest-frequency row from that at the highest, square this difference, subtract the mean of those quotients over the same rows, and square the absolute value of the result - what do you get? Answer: 0.78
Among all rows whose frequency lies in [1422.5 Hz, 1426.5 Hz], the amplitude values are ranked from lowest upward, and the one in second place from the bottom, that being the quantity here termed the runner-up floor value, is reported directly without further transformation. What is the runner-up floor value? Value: 1.455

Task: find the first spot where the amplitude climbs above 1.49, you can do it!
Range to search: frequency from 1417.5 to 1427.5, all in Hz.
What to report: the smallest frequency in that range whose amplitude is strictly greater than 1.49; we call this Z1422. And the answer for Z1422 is 1418.0 Hz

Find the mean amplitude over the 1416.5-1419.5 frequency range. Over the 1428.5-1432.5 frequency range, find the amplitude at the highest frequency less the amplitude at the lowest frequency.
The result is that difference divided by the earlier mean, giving -0.031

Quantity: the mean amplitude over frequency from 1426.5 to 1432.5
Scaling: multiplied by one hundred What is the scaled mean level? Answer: 142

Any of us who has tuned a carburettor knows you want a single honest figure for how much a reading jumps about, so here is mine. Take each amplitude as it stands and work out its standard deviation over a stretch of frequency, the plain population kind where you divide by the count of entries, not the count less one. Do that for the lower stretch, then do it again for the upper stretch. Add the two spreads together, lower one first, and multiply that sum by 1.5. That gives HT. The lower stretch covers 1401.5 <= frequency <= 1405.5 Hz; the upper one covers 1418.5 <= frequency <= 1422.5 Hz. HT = 0.30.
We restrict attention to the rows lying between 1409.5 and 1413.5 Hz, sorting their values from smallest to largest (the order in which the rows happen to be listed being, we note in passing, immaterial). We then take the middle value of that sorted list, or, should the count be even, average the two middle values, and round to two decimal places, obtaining 1.98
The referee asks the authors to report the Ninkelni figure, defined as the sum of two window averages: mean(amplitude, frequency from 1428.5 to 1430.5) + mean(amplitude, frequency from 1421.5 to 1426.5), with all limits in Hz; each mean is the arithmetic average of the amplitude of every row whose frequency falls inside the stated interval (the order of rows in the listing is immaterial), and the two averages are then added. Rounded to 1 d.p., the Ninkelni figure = 2.9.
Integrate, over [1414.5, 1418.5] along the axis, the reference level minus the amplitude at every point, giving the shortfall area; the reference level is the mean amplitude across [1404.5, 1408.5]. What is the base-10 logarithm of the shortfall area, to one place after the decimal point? -1.7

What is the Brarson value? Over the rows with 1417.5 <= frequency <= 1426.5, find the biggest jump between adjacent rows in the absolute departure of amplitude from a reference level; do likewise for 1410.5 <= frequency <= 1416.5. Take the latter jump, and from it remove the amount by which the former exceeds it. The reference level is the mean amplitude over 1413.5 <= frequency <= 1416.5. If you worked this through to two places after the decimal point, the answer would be 0.03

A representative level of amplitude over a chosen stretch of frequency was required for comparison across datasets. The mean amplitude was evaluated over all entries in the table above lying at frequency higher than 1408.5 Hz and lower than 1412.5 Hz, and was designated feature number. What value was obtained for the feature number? 1.9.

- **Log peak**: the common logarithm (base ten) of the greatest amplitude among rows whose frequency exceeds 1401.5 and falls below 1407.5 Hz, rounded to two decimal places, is 0.26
